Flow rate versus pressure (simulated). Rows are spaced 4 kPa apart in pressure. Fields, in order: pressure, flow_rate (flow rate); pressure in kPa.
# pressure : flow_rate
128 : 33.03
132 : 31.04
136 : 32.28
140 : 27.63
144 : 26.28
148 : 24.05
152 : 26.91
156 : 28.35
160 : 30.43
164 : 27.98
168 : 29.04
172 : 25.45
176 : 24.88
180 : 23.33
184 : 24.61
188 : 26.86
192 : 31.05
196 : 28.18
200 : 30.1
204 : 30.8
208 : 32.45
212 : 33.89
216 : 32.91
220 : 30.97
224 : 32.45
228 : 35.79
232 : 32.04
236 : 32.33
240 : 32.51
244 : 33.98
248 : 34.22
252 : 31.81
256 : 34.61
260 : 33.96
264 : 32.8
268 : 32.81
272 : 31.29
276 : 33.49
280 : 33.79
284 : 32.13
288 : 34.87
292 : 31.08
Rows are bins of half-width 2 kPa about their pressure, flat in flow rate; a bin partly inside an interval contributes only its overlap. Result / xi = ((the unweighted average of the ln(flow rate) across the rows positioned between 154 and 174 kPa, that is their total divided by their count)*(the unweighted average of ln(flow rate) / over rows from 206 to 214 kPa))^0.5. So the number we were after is 3.42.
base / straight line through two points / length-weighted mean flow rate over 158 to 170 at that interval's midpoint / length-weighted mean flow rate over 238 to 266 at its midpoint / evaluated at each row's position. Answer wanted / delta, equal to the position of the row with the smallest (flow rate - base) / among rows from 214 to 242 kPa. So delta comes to 220 kPa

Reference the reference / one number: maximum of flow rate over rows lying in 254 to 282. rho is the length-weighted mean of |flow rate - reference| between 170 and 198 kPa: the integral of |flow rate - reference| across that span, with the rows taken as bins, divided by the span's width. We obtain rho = 8.3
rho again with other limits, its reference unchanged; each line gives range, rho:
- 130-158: 6.5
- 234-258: 1.4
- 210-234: 2.0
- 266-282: 1.8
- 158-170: 5.5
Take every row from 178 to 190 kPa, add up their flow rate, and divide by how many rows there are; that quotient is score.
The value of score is 24.9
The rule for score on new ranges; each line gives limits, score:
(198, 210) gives 31.1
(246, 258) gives 33.5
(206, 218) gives 33.1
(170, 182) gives 24.6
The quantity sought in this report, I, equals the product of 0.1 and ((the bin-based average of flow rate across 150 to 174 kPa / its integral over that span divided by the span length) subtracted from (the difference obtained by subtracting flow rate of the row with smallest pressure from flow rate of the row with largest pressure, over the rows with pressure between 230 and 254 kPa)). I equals -2.83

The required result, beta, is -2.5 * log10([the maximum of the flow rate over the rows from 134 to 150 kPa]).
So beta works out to -3.77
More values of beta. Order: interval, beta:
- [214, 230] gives -3.88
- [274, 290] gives -3.86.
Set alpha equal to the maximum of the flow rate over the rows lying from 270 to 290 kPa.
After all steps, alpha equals 34.87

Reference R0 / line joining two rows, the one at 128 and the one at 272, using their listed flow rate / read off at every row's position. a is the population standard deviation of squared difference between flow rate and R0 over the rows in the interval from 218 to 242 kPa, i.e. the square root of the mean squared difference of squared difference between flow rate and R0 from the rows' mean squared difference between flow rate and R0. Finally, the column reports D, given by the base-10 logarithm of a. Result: 0.8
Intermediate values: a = 5.7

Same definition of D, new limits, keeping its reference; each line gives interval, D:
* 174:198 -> 1.4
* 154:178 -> 1.3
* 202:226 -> 0.1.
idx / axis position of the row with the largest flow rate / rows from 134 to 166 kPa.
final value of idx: 136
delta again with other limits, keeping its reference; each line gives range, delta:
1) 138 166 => 148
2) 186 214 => 188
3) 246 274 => 272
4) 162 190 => 180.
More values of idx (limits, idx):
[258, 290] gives 288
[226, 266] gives 228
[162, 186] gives 168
